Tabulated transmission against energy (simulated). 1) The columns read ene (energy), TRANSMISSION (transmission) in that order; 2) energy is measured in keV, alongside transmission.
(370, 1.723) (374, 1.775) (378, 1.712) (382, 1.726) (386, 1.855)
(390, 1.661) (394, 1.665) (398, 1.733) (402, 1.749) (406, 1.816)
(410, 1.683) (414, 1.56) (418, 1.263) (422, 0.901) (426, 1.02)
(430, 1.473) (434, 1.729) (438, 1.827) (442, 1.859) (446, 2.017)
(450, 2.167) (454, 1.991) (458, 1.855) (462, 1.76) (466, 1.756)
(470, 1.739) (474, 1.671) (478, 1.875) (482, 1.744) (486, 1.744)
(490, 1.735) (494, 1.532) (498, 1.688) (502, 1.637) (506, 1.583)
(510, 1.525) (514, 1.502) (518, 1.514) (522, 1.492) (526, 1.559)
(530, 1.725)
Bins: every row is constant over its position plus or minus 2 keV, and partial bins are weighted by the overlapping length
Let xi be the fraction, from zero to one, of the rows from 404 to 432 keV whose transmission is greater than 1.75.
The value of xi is 0.14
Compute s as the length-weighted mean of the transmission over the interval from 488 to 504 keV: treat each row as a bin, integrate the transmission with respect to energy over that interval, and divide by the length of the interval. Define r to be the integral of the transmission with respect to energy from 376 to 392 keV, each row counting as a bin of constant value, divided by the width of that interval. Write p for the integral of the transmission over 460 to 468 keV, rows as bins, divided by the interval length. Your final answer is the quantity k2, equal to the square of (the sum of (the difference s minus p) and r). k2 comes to 2.7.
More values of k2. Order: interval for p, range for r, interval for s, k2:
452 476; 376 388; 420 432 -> 1.2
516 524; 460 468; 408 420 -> 3.1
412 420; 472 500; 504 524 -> 3.3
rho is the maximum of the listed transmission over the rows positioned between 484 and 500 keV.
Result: 1.744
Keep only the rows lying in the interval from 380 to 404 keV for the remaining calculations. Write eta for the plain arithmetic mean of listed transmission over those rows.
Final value 1.73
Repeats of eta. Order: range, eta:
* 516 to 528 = 1.52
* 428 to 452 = 1.85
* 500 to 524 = 1.54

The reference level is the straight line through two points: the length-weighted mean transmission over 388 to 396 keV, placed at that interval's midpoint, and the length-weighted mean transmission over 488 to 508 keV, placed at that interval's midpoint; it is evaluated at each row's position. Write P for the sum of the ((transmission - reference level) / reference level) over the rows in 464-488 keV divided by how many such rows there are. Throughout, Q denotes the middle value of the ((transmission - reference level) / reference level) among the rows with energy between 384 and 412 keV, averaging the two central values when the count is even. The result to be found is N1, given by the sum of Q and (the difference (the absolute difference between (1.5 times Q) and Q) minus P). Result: 0.00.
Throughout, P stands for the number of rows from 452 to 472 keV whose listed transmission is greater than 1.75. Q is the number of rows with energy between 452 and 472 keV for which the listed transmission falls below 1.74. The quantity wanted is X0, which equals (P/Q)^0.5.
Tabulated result 2.0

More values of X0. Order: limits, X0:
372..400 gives 0.6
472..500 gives 0.5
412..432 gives 0.0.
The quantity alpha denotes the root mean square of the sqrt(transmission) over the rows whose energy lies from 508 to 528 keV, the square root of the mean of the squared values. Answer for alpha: 1.23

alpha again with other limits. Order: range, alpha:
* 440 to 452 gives 1.42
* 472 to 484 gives 1.33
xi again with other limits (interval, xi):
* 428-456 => 0.71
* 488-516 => 0.00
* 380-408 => 0.29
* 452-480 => 0.71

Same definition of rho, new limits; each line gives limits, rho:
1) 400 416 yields 1.816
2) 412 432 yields 1.56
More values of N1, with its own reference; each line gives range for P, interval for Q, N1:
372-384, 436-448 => 0.15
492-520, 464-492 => 0.14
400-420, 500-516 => 0.00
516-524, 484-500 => 0.15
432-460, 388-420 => -0.15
